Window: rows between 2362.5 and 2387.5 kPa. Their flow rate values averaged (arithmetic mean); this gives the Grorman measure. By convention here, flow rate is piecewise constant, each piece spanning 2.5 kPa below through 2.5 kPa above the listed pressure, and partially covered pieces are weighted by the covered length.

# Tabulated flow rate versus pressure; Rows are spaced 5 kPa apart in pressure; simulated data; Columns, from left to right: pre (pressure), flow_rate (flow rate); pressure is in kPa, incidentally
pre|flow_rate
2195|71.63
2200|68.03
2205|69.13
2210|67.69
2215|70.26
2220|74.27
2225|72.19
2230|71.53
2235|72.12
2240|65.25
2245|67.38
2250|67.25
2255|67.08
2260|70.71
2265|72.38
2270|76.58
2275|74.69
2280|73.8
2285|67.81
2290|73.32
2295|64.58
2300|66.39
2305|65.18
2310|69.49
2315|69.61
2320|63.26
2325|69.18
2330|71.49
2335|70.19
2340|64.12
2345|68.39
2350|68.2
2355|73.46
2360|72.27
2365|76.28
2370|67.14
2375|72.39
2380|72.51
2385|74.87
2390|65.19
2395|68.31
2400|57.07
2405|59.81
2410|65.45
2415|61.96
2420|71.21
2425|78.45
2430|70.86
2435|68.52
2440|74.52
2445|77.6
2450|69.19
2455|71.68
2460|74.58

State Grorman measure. 72.6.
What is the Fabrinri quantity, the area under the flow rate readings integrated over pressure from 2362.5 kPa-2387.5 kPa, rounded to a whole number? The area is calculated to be 1816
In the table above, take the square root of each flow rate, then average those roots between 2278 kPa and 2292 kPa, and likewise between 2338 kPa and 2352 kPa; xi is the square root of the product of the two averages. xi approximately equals 8.32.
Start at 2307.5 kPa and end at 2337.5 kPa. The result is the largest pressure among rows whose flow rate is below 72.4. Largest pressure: 2335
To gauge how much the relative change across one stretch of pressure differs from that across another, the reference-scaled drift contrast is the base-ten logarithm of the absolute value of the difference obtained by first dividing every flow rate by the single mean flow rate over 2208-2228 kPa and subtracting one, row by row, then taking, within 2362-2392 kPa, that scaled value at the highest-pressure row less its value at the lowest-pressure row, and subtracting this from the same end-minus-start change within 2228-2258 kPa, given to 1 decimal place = -1.0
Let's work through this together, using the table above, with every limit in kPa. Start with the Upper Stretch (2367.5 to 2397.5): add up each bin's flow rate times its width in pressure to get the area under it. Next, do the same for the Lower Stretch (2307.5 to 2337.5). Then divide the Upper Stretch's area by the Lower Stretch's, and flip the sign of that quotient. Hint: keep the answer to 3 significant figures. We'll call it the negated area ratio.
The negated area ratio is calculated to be -1.02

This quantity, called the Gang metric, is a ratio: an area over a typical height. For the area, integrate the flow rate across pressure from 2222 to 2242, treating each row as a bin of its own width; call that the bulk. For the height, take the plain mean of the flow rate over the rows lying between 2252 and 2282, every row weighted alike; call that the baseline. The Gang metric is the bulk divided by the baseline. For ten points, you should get 19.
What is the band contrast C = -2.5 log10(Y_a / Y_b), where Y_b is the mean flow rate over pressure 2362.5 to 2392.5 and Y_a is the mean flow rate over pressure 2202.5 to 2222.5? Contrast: 0.016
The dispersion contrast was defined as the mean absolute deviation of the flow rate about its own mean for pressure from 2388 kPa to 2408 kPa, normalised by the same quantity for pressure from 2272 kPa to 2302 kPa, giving 1.1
